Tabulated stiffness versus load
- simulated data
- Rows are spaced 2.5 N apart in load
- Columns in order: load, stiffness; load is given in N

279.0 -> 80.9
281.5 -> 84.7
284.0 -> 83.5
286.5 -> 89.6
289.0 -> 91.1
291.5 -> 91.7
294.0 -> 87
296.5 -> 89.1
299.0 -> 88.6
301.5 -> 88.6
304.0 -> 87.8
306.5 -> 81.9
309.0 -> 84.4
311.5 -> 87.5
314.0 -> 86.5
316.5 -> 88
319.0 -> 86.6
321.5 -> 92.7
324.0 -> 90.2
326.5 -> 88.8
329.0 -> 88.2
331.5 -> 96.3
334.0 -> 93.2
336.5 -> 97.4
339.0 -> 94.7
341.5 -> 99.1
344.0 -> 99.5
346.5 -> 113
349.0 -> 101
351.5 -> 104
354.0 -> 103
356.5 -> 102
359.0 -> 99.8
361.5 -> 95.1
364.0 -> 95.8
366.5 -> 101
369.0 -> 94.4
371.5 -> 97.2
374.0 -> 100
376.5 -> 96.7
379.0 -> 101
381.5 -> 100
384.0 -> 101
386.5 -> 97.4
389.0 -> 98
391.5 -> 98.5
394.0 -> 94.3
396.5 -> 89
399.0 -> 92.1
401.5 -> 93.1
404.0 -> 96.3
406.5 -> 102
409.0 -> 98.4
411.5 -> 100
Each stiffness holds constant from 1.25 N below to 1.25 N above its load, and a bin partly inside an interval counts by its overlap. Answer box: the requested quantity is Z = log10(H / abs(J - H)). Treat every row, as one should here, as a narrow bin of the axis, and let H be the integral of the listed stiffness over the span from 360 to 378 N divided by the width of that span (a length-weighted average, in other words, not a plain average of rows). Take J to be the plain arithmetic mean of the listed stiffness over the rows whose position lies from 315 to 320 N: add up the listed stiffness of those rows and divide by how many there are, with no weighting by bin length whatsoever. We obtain 1.0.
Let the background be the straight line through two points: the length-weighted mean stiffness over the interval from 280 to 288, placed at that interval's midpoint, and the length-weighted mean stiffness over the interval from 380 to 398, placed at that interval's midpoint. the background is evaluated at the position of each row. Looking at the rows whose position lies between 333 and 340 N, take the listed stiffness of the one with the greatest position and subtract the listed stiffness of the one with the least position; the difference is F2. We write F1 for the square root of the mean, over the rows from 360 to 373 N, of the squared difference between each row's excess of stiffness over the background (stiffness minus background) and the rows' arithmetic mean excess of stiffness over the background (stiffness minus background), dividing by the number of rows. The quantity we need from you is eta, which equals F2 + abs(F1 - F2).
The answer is 2.3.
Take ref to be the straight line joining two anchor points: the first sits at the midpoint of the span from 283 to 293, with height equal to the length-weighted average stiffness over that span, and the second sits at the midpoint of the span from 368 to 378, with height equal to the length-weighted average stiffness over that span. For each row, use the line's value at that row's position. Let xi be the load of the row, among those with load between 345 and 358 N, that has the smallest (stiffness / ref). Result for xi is 349.0 N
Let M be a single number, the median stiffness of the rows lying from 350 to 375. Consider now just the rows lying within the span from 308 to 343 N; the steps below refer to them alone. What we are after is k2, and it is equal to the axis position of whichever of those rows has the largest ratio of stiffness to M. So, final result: 341.5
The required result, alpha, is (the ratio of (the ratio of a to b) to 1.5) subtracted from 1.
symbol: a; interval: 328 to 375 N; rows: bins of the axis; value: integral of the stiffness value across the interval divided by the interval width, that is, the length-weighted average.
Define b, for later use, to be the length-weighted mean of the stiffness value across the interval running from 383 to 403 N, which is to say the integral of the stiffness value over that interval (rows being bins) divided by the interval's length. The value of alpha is 0.31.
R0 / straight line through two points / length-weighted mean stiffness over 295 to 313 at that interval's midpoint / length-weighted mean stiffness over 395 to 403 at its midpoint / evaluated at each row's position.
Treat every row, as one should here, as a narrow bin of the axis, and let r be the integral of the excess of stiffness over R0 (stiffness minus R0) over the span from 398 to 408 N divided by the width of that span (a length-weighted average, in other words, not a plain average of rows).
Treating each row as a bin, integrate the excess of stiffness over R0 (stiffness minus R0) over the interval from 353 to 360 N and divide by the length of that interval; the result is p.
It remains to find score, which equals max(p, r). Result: 12.1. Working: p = 12.1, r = 4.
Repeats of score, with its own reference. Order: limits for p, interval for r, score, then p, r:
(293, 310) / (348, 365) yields 10.7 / 0.1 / 11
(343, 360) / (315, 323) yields 14.0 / 14.0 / 1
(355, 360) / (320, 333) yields 11.5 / 11.5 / 3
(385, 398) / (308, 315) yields 4.2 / 4.2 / -1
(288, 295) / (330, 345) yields 8.0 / 3.8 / 8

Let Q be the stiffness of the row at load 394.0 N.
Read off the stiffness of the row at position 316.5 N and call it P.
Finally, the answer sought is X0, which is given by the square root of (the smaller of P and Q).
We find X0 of 9.4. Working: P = 88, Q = 94.3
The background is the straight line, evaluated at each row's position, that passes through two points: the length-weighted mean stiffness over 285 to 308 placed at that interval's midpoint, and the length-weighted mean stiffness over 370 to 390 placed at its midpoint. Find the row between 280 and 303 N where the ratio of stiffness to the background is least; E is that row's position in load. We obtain 284.0 N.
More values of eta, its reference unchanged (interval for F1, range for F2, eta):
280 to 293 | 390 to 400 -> 3.0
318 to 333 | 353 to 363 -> 3.0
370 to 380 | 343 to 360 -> 1.7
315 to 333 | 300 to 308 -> 2.8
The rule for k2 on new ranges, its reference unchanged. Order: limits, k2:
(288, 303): 291.5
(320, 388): 346.5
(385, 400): 391.5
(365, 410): 406.5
